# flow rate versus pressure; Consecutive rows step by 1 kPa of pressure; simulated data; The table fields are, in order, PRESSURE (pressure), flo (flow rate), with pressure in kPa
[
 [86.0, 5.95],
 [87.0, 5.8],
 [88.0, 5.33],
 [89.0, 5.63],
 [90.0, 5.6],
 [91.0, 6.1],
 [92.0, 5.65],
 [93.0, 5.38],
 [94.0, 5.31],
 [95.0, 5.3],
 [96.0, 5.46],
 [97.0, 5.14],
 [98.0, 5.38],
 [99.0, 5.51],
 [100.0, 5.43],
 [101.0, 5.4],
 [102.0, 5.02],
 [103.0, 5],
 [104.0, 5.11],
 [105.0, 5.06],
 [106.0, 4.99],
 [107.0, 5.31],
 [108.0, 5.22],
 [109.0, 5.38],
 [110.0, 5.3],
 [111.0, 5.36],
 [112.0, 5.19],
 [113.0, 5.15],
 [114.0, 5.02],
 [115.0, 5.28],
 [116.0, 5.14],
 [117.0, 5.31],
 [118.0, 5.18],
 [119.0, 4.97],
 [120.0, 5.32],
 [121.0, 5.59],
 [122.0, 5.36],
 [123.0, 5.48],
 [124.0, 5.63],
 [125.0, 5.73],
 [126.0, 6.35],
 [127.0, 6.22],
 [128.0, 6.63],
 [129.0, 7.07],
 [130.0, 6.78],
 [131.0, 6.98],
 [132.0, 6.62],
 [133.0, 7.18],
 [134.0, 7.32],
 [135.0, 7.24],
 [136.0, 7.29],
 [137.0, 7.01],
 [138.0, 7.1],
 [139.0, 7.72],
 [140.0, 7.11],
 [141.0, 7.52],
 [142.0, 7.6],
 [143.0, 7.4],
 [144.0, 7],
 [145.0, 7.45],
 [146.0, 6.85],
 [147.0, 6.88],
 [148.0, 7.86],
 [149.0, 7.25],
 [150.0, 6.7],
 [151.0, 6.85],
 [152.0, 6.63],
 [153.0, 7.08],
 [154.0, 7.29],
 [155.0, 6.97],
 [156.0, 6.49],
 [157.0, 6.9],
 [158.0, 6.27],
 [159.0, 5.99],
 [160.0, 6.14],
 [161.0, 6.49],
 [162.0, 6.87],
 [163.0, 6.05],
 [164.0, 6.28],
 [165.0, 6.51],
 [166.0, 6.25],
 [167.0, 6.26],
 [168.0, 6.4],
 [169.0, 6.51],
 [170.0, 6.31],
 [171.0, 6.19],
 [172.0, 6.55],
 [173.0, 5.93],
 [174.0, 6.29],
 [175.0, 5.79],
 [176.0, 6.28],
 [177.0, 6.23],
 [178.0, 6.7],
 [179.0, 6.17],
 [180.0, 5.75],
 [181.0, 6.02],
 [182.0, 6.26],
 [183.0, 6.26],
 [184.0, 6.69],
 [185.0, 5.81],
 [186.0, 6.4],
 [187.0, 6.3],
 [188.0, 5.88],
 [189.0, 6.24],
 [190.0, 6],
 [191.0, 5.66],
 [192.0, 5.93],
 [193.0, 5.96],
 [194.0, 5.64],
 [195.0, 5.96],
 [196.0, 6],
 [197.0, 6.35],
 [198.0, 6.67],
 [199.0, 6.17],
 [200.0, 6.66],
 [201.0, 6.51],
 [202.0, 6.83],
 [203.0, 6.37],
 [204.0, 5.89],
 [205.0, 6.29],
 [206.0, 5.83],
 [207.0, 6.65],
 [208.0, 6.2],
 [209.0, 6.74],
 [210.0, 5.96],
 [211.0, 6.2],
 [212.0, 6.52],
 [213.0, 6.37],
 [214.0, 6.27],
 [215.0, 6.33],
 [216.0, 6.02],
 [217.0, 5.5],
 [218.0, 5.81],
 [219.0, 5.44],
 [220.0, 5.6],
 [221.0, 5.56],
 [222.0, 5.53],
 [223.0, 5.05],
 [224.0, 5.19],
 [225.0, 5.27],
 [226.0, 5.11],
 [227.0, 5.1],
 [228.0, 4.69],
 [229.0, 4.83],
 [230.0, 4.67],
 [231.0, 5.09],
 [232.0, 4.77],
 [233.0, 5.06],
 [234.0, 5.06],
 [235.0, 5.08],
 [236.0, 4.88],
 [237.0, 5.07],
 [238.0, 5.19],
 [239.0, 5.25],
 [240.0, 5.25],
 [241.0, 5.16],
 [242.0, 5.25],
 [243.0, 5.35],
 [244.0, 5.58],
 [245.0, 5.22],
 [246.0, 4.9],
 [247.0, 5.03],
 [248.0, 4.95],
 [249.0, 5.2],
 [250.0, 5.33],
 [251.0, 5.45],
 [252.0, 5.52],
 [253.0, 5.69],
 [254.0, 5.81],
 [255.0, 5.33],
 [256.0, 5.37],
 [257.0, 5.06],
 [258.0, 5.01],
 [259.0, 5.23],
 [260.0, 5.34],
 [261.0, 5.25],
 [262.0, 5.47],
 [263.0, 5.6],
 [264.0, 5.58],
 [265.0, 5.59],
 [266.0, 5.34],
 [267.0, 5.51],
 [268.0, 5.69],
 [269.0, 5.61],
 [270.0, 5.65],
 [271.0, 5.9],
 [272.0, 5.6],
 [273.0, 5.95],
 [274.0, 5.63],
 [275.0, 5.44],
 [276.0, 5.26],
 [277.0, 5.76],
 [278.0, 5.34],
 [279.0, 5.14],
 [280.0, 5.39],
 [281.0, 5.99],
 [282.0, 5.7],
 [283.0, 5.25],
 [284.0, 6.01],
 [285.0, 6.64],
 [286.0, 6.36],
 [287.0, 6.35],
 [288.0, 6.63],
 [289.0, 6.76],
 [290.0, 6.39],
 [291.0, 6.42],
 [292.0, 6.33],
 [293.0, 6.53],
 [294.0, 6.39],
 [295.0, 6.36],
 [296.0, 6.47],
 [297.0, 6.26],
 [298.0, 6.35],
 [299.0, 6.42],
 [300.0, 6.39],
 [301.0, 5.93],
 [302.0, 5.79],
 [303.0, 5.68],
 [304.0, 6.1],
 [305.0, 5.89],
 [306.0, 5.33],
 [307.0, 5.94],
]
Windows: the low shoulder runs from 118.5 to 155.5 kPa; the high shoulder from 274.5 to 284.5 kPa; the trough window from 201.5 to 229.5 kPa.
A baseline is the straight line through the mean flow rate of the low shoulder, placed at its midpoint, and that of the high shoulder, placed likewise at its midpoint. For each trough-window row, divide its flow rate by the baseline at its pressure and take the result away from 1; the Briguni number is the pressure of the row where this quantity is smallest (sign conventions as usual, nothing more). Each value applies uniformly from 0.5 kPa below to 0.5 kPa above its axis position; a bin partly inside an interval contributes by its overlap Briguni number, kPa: 202.0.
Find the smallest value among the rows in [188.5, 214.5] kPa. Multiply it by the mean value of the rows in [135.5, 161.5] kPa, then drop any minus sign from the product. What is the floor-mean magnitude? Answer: 39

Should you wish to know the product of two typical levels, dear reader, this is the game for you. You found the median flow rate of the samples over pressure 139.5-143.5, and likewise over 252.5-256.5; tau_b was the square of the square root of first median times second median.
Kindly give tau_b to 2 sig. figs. 41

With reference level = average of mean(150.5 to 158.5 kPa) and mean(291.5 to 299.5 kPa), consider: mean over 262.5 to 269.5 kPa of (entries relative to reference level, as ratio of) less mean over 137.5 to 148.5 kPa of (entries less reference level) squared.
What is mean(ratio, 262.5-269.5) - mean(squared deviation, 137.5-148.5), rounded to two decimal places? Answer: 0.22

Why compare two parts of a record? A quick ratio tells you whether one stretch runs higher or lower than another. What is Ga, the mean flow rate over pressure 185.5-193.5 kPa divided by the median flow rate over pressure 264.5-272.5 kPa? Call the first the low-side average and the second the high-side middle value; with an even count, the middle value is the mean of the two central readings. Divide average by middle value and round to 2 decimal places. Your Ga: 1.08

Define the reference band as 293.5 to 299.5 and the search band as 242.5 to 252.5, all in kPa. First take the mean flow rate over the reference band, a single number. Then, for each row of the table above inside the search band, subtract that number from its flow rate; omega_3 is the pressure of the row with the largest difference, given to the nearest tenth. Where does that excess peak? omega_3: 244.0 kPa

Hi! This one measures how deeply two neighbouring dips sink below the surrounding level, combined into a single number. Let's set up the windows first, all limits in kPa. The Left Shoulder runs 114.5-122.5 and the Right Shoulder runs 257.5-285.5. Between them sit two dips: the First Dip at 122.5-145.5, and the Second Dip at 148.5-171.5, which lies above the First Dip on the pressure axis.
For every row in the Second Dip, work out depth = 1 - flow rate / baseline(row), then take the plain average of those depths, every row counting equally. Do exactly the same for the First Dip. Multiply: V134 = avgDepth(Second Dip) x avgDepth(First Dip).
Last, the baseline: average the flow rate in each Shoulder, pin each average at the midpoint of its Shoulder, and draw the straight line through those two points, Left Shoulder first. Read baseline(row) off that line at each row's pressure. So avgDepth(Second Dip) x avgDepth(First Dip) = 0.067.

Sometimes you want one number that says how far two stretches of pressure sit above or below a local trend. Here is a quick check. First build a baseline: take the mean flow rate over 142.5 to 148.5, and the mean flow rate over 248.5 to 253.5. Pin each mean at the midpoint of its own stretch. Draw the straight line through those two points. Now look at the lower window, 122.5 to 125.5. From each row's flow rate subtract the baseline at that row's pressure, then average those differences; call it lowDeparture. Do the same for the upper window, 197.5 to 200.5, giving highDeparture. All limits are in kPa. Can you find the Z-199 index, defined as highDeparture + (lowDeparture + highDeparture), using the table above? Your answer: -1.6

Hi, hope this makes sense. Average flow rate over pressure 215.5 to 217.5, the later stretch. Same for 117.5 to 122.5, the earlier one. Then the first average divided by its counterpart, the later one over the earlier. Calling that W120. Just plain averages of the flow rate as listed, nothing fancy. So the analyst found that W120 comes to 1.09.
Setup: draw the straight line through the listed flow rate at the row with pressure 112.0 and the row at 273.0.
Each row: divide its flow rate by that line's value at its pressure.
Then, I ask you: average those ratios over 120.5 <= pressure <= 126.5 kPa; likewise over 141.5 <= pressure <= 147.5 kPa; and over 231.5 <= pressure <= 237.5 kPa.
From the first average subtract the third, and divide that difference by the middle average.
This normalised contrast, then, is 0.16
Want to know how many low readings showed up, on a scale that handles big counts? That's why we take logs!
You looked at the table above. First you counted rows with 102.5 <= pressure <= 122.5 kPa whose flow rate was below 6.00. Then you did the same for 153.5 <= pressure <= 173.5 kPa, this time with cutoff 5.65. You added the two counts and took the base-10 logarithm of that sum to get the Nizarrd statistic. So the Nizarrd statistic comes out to 1.30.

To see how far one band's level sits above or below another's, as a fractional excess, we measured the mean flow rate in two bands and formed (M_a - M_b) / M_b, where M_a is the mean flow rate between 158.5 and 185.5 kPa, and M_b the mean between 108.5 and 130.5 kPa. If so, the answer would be 0.1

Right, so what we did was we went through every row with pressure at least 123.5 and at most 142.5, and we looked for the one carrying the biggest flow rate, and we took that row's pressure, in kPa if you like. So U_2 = 139.0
